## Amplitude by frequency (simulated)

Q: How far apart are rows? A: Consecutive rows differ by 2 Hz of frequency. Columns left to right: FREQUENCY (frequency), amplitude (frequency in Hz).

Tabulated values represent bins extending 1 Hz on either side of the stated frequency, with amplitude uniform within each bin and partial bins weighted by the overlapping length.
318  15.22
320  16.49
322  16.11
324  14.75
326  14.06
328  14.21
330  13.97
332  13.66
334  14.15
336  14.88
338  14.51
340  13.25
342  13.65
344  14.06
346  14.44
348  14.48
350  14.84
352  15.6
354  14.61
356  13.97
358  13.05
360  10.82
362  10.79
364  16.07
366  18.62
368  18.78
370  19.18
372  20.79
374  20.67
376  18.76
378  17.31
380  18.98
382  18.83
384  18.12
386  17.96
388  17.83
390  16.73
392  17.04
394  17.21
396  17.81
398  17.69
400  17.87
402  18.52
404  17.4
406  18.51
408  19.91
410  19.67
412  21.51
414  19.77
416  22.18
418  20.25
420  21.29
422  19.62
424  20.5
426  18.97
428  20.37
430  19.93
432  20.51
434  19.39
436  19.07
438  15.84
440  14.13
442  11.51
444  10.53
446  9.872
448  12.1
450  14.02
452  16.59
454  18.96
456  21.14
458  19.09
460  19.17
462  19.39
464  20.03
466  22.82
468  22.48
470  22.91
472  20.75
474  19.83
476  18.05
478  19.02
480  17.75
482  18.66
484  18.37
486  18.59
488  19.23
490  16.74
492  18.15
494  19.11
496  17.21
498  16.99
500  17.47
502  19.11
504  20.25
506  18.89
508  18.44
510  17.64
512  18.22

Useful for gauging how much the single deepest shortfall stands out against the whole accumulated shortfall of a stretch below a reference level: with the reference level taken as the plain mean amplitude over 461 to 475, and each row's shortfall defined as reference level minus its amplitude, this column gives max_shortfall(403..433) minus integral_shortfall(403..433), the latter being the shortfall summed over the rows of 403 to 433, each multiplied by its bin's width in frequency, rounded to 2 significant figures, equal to -31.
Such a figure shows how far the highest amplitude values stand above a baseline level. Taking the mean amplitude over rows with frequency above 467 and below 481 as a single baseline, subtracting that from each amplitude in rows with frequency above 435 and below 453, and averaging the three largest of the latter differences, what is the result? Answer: -2.9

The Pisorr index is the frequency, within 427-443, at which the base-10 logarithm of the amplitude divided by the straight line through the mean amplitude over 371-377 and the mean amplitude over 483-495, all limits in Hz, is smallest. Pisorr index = 442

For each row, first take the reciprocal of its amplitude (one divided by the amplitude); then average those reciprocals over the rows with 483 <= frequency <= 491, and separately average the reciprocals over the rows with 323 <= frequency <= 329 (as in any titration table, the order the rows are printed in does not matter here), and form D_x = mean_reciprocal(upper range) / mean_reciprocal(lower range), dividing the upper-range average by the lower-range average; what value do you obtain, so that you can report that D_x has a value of 0.79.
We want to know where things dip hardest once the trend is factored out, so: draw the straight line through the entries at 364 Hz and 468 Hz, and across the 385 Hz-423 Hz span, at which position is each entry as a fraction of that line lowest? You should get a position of 404 Hz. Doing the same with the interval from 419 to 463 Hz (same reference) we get 446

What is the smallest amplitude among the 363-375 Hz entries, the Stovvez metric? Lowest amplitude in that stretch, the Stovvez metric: 16.07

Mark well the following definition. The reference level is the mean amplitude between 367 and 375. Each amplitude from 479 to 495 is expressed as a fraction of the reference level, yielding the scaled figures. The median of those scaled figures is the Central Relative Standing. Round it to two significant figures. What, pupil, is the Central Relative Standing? 0.93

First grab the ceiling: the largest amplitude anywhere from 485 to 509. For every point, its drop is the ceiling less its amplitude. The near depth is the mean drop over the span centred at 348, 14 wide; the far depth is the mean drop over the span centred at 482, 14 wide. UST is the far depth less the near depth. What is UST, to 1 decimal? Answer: -4.0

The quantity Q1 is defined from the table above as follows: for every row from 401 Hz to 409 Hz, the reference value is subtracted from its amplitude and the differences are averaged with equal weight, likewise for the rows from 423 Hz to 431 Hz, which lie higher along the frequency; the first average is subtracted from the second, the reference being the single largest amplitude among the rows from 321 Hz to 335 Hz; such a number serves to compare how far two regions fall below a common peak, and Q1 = 1.4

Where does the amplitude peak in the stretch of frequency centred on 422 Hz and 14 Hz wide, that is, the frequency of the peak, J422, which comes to 416 Hz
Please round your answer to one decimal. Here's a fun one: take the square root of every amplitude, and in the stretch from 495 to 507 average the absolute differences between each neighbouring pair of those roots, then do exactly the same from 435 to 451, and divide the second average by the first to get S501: 2.3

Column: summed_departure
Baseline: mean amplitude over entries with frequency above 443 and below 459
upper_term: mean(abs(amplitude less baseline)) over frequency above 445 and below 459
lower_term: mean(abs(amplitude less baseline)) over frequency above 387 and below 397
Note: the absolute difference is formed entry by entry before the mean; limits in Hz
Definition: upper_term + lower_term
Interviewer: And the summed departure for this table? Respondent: 5.54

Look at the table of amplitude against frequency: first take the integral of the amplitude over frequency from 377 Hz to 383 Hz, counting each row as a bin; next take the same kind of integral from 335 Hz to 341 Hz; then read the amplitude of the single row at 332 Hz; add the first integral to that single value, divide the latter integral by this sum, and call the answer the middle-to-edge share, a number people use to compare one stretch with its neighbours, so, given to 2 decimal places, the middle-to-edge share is 0.69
